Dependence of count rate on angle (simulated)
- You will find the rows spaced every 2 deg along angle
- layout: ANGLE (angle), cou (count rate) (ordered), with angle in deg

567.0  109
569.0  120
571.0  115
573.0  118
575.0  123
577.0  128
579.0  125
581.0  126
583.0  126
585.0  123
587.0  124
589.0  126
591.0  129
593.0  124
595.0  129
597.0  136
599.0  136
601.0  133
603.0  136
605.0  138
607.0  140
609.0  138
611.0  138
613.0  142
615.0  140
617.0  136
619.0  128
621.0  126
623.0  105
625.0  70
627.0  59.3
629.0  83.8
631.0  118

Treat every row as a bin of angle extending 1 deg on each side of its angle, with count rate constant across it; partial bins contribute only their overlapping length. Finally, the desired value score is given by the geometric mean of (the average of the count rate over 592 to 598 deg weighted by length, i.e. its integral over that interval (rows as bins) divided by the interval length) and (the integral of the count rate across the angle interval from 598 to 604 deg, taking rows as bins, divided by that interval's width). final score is 132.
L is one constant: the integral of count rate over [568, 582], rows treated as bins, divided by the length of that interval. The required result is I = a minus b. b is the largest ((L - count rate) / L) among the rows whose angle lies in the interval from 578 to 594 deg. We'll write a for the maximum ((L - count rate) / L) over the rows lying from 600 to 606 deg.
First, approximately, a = -0.09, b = -0.007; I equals -0.08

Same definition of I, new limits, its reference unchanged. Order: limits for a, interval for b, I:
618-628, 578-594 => 0.52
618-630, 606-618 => 0.63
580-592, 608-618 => 0.11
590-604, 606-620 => 0.03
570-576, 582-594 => 0.07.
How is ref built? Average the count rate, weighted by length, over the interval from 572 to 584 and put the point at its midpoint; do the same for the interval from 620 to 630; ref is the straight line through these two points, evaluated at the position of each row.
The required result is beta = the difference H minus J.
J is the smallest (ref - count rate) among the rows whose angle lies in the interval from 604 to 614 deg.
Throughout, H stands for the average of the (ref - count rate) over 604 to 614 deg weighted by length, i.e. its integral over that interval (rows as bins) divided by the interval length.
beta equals 5.8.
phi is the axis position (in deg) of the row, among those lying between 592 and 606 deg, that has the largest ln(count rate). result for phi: 605.0 deg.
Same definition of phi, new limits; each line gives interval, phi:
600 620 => 613.0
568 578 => 577.0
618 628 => 619.0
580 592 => 591.0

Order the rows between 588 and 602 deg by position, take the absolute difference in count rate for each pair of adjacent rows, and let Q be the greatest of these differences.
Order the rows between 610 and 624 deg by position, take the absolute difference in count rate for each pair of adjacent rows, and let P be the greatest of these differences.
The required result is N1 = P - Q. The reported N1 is 14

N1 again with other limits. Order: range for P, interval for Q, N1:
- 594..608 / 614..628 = -28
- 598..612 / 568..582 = -2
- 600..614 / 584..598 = -3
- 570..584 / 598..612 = 2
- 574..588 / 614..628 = -30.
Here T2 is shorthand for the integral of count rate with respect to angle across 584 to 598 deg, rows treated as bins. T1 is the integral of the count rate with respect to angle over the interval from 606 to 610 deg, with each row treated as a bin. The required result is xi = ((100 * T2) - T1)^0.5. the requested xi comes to 421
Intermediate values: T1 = 556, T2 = 1782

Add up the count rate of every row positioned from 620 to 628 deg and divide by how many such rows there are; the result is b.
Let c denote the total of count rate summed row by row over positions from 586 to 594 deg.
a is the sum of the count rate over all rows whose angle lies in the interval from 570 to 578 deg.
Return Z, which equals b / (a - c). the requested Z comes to -5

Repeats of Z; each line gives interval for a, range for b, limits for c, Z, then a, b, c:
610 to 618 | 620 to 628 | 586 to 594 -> 2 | 556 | 90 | 503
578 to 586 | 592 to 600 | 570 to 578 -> 8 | 500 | 131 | 484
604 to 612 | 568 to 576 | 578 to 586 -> 2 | 554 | 119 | 500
